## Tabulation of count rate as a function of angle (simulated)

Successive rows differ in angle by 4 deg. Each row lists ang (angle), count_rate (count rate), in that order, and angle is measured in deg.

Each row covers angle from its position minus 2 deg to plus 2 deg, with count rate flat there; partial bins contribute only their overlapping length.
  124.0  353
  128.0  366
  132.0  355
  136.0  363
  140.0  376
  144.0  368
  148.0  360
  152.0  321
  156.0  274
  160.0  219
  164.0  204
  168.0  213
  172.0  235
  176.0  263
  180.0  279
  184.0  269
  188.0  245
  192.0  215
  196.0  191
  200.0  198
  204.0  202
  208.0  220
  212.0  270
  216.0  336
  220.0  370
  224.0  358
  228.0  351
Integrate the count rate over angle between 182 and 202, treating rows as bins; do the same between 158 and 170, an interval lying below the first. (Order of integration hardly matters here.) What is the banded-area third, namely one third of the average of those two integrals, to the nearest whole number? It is 1169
